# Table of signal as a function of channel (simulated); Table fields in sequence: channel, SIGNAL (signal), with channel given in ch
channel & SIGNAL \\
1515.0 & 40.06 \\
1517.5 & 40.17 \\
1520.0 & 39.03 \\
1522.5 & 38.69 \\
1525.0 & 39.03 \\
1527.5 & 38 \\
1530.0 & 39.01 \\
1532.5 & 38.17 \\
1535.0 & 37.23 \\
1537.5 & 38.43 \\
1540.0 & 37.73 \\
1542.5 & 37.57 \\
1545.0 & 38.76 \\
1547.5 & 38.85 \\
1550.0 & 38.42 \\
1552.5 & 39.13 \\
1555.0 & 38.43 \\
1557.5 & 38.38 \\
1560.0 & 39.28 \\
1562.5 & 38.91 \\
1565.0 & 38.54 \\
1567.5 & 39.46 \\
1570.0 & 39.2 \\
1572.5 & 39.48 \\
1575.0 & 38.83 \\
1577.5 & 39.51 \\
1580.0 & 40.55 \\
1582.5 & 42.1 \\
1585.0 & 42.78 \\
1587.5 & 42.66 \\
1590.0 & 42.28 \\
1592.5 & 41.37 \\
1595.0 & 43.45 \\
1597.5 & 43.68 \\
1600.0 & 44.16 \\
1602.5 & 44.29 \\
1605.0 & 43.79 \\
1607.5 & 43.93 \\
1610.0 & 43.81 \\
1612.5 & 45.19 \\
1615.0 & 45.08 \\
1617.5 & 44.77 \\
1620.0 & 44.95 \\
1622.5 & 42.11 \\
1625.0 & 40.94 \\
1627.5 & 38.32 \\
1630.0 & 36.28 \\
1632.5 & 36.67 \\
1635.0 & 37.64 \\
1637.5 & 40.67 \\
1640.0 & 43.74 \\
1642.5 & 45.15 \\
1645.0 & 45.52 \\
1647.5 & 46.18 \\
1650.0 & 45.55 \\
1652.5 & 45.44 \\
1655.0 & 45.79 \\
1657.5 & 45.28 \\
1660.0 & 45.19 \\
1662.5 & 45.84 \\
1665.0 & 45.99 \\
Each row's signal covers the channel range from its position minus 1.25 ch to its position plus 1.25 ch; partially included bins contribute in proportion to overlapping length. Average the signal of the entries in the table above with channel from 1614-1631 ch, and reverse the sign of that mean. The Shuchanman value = -41.8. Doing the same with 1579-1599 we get -42.4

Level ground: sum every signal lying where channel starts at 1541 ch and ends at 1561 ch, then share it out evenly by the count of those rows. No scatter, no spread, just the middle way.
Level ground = 38.6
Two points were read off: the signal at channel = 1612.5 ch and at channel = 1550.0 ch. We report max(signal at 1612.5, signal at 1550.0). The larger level 45.2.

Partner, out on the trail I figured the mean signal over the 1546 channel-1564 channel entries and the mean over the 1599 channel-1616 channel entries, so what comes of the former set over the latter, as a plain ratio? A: 0.87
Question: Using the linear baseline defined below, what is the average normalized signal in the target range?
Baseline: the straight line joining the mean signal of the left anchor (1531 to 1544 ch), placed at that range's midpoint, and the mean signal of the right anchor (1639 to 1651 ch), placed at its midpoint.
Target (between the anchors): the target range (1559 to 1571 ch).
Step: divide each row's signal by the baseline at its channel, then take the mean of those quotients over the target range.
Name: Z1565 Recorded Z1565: 0.98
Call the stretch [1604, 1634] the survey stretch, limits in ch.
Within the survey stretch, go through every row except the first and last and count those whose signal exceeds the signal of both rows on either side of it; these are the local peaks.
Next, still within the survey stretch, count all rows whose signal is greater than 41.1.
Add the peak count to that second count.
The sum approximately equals 11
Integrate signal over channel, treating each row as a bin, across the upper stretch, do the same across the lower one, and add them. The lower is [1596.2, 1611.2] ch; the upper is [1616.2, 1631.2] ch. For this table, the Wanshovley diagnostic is 1278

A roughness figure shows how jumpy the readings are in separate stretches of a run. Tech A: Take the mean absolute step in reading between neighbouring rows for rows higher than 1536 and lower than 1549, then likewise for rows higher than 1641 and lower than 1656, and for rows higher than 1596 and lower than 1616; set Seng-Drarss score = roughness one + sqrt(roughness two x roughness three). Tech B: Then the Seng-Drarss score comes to 0.95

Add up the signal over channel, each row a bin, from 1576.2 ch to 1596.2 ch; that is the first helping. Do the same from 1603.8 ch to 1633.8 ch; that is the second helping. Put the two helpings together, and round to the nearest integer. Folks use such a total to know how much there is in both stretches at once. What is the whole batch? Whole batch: 2101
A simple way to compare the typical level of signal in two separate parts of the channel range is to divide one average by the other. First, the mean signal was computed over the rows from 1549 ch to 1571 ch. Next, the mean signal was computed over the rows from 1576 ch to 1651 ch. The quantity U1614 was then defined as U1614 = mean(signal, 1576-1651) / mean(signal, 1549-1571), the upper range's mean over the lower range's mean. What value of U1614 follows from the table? 1.095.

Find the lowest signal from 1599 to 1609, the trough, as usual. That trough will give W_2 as 43.79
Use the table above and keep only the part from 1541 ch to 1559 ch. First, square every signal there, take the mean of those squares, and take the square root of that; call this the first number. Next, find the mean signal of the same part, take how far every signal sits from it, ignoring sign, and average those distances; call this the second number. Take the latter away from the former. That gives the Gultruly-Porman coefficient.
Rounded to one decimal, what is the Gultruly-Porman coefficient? 38.2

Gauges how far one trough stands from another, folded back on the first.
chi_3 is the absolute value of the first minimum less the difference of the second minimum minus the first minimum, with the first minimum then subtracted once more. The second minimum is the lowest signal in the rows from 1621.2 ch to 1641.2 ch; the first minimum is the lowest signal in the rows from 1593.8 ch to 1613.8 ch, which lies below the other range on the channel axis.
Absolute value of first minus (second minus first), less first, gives 7.2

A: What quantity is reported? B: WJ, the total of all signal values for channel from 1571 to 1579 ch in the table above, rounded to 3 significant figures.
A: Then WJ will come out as 118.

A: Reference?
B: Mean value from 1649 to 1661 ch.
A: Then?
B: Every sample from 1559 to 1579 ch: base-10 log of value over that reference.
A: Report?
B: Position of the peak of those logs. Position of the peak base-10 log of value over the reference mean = 1577.5 ch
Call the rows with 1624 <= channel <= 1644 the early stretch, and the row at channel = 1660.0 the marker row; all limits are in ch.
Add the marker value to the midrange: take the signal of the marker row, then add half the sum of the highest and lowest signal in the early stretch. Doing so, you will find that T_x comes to 86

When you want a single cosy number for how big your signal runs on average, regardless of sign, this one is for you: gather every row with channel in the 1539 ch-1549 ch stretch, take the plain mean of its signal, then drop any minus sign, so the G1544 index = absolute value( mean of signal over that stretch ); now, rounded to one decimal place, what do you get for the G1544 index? 38.2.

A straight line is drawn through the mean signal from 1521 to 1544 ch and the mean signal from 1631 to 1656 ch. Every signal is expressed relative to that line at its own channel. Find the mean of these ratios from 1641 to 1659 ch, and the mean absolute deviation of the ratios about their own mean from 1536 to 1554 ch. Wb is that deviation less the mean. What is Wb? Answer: -1.04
